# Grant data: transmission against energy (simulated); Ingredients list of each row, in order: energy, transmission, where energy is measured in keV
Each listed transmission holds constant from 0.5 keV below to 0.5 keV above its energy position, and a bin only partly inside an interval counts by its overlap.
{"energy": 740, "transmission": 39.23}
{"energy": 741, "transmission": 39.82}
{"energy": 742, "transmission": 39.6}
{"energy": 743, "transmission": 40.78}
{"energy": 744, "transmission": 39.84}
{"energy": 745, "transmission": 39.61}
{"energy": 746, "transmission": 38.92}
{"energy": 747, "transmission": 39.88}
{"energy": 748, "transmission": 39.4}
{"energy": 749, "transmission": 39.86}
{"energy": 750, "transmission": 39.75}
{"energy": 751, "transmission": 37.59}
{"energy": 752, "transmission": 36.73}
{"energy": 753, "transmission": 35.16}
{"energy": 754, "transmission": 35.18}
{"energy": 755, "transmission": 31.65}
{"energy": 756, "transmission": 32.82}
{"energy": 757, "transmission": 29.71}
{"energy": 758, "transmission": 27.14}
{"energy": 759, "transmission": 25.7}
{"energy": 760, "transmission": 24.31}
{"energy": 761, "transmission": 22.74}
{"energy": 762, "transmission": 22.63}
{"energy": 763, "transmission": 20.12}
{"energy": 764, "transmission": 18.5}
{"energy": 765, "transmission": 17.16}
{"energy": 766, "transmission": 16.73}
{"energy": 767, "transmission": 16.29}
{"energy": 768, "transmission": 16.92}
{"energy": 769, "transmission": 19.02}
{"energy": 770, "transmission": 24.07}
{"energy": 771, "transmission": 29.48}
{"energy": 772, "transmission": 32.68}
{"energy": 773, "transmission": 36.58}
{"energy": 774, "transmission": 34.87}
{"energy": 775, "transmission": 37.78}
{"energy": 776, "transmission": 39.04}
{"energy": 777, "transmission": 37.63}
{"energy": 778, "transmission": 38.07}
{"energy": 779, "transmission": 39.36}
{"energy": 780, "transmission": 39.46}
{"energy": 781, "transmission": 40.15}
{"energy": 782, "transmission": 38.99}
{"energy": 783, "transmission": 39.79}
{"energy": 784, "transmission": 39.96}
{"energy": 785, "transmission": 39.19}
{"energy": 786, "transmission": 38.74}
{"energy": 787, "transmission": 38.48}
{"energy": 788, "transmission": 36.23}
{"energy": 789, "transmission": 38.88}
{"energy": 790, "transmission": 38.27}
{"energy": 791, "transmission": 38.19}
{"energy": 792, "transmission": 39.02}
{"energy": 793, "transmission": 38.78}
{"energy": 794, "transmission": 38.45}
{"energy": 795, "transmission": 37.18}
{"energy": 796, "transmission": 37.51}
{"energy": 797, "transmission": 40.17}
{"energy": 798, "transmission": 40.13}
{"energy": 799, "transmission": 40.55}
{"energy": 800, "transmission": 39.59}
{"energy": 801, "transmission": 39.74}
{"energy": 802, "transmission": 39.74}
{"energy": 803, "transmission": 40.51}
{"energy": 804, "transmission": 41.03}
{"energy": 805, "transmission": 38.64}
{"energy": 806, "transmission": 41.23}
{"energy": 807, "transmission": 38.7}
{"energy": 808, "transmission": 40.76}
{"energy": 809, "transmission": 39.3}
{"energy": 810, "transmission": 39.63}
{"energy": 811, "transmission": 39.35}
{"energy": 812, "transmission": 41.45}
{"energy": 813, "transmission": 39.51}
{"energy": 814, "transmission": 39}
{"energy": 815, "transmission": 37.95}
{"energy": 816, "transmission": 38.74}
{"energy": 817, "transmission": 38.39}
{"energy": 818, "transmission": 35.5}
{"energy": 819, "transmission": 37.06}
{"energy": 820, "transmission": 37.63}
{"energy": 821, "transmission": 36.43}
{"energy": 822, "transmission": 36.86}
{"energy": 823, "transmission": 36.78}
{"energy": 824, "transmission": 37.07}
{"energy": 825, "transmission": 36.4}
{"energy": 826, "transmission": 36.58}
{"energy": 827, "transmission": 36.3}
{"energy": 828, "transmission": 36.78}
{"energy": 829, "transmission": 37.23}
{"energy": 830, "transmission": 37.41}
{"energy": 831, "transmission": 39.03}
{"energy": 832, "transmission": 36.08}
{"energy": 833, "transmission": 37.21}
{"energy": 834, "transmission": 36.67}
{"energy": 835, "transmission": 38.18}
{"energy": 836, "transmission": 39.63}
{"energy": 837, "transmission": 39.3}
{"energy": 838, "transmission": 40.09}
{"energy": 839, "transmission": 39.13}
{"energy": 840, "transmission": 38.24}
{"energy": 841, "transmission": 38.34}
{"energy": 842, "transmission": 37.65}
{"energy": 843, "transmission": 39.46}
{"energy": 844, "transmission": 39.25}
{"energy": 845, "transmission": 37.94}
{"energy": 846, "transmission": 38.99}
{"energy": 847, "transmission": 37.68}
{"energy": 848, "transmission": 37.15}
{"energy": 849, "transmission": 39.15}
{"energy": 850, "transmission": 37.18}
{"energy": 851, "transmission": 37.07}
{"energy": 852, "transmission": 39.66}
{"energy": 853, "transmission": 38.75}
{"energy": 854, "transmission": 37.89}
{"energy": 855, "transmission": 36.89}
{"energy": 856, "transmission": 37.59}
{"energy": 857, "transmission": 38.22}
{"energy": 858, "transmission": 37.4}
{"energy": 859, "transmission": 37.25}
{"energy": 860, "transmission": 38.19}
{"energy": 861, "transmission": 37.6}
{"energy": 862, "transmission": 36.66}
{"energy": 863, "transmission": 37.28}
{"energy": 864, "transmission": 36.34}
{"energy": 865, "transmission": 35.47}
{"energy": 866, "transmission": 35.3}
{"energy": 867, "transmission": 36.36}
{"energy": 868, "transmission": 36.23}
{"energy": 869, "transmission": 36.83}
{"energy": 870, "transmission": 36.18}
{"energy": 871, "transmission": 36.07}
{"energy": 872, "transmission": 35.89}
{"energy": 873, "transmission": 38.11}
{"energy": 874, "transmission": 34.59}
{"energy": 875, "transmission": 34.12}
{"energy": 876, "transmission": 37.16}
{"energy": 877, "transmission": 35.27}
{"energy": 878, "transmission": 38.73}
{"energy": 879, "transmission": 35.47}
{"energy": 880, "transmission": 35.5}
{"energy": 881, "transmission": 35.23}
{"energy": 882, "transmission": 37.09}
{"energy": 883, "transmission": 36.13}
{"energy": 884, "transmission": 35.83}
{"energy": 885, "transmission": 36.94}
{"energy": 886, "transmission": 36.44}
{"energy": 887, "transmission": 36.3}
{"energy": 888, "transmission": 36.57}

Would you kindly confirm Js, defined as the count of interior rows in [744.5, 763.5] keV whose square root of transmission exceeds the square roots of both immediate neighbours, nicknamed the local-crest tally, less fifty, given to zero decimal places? -46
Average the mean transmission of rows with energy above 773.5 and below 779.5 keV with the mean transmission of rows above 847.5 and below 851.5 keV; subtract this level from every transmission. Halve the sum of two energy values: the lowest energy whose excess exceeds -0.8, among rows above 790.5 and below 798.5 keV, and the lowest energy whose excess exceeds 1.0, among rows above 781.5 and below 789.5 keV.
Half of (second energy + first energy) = 786.5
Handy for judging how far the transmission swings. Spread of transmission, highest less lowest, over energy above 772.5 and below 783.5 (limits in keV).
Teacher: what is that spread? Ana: 5.3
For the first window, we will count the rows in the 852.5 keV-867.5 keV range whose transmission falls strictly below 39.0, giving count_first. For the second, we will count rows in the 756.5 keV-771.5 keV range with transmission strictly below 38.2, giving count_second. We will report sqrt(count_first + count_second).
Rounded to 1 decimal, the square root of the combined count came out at 5.5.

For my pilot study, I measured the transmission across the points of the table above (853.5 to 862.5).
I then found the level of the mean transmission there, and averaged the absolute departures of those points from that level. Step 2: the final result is 0.42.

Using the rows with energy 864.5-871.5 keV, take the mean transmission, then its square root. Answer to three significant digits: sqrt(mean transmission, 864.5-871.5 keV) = 6.01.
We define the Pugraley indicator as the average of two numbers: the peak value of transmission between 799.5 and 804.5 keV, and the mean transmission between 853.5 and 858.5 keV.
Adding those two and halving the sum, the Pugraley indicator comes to 39.3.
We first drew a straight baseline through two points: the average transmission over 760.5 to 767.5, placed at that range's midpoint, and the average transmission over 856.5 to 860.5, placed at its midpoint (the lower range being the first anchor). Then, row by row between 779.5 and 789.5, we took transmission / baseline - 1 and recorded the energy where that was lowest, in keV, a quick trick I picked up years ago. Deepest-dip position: 788 keV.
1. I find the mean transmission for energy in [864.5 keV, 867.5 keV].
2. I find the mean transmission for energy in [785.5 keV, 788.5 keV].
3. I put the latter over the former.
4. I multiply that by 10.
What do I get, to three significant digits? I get 10.6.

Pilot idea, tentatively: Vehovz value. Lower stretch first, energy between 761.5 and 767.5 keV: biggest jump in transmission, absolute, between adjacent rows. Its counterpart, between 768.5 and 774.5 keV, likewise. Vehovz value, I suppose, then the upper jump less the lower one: 2.9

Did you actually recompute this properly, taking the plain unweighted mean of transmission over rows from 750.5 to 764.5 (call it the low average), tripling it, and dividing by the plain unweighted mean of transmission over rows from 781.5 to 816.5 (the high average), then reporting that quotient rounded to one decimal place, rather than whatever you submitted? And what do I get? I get 2.2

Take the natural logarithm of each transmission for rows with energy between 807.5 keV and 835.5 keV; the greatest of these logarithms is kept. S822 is 3.72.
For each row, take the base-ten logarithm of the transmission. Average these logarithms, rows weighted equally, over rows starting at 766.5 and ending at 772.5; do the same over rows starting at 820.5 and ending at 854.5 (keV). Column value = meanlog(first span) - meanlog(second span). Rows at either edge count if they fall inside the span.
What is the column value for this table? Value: -0.23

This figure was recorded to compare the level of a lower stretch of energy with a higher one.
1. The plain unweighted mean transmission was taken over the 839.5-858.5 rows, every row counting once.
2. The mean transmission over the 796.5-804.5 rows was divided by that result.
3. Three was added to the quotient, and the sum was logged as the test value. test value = 4.05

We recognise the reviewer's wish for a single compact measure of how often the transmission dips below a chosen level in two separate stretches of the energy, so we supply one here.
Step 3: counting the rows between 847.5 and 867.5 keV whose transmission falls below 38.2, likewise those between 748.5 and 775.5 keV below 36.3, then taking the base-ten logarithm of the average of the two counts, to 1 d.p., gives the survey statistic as 1.3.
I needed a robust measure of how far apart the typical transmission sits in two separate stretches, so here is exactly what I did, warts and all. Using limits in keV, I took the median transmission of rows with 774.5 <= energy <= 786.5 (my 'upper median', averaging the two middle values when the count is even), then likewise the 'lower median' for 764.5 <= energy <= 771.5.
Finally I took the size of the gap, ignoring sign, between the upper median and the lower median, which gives 22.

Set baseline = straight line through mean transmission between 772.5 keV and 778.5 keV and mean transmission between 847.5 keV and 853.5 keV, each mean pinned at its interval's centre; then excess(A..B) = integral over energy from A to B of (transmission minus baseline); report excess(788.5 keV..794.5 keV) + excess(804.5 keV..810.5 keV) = 19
